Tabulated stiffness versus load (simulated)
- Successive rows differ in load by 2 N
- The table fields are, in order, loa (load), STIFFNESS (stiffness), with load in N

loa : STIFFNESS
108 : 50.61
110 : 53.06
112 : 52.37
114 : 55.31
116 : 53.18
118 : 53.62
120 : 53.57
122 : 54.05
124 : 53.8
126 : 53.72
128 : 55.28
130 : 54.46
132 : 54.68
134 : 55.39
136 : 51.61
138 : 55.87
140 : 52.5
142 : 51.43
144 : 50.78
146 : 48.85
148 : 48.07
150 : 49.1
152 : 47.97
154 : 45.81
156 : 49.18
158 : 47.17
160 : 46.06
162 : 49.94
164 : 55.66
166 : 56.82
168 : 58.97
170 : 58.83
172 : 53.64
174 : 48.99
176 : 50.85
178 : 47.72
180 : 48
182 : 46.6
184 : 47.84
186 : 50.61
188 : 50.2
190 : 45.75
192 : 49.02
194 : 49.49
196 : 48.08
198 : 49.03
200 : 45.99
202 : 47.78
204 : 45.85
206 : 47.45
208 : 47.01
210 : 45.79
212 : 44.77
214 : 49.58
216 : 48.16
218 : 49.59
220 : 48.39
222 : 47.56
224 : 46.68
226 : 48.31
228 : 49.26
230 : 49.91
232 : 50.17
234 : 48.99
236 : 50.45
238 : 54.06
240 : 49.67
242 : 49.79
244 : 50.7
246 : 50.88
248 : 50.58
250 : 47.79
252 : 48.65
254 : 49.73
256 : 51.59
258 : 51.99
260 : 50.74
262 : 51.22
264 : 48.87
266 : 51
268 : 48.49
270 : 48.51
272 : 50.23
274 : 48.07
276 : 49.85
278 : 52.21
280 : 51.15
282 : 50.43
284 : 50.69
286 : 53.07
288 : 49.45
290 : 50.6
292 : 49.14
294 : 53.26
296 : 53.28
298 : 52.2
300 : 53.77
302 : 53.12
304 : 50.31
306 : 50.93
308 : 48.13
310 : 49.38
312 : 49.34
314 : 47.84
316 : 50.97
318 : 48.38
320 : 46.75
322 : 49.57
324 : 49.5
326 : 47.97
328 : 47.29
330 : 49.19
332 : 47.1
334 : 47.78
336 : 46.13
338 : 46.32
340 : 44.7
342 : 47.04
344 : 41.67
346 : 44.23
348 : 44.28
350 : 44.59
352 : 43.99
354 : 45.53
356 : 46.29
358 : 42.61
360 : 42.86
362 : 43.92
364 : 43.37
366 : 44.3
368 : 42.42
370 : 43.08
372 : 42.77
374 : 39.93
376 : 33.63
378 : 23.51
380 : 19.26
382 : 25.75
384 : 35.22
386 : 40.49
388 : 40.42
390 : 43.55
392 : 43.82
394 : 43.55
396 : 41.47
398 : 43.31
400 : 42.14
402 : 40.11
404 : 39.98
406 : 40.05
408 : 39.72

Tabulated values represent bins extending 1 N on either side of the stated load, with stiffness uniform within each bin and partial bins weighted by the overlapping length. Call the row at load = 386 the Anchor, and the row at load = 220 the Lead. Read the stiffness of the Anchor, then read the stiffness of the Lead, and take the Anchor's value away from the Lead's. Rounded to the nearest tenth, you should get 7.9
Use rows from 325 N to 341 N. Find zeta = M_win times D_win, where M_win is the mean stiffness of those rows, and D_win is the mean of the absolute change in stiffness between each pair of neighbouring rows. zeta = 59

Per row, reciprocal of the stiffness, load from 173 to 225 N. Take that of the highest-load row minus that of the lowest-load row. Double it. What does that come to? 0.002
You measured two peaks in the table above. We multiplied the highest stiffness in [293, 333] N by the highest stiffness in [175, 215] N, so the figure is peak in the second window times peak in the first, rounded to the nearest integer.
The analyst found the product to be 2734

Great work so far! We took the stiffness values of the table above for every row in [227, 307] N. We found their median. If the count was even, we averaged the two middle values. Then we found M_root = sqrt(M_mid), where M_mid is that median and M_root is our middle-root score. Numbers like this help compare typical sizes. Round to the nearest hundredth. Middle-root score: 7.11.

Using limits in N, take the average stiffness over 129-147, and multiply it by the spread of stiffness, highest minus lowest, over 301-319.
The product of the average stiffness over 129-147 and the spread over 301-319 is 279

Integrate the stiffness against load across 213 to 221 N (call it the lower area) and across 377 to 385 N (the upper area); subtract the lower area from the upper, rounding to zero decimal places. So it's -184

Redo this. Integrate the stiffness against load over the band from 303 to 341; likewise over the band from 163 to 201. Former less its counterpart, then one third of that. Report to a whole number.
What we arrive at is -30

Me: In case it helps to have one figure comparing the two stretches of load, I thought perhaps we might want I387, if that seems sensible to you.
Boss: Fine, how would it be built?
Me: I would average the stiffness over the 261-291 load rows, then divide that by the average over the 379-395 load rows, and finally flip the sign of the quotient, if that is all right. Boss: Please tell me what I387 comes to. -1.38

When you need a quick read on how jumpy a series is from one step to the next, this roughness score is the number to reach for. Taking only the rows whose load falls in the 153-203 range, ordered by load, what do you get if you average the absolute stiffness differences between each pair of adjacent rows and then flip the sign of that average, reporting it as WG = -2.33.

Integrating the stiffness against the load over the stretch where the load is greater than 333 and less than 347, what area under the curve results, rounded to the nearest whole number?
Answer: 636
